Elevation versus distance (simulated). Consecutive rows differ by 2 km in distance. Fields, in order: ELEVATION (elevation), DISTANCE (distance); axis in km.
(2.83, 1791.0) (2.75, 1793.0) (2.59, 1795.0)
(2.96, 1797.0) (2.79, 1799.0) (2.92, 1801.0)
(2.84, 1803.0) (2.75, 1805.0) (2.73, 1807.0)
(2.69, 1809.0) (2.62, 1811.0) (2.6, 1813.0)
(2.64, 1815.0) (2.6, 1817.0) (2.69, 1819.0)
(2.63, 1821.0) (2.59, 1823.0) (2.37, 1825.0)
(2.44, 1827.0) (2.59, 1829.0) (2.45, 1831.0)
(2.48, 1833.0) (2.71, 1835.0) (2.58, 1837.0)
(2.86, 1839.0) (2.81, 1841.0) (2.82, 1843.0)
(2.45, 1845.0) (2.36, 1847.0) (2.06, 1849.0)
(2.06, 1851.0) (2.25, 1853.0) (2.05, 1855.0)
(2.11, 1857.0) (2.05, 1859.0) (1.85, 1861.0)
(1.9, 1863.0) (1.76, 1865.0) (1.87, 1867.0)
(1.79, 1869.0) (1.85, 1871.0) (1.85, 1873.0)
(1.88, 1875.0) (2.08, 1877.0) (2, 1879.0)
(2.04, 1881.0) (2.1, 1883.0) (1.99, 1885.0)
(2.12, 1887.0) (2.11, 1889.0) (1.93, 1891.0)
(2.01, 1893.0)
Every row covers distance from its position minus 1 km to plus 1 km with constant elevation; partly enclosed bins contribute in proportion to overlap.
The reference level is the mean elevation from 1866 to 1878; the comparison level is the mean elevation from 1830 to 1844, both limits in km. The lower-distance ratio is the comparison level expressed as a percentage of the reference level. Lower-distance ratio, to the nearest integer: 142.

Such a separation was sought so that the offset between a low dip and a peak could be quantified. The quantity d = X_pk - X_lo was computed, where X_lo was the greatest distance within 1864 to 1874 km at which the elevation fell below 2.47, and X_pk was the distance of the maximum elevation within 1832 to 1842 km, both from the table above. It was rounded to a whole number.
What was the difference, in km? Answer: -34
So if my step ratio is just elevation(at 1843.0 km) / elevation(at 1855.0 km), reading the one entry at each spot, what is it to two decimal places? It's 1.38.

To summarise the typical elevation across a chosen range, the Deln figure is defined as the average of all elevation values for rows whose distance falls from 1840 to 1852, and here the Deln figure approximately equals 2.43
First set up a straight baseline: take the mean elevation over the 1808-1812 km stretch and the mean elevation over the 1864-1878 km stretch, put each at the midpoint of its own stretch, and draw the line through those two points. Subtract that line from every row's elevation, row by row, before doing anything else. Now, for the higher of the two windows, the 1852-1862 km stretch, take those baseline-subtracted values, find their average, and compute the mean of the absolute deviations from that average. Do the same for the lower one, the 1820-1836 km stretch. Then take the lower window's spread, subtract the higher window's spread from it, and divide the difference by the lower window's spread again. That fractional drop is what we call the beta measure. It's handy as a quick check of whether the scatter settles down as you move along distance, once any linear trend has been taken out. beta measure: 0.1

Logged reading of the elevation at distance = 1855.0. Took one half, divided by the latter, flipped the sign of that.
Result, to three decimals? -0.244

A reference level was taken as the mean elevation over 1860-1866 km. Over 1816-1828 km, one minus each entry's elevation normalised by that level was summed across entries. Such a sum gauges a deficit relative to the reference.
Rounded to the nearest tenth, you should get -2.3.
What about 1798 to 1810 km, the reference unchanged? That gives -3.1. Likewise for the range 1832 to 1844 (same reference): -2.9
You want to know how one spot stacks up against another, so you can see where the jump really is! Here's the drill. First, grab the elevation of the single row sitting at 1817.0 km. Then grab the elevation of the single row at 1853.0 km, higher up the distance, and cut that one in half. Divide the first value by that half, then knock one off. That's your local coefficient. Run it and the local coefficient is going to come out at 1.3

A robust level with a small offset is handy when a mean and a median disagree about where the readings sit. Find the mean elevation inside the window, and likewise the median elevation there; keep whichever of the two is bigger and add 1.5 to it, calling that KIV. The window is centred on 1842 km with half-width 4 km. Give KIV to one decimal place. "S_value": 4.3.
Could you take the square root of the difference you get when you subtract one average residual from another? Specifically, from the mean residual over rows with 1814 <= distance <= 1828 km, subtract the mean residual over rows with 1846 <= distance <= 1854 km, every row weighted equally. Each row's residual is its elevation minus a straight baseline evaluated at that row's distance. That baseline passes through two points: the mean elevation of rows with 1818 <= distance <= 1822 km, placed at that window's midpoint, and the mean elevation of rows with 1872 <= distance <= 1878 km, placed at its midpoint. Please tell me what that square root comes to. 0.0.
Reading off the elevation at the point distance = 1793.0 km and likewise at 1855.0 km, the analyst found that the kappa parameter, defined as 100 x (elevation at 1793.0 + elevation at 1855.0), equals 480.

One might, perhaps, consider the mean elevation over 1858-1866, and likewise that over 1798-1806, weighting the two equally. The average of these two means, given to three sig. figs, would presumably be 2.36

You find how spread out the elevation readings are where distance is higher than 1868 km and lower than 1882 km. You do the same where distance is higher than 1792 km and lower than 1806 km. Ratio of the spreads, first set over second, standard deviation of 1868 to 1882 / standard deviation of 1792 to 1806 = 0.9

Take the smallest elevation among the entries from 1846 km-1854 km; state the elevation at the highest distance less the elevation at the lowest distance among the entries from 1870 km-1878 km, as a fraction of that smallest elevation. 0.112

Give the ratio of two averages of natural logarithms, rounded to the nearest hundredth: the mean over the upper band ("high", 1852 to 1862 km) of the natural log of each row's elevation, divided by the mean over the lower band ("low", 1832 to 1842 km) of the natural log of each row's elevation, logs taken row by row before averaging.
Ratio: 0.73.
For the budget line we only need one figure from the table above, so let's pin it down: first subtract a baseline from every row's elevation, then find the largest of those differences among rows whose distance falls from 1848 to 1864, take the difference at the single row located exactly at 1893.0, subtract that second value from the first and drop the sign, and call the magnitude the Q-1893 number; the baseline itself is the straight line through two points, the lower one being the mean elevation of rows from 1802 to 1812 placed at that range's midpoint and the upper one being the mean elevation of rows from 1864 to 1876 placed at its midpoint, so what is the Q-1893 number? 0.33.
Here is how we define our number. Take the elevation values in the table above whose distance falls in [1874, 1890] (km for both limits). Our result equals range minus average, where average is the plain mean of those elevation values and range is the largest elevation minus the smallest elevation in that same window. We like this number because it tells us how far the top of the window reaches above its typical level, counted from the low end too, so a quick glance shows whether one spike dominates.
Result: -1.8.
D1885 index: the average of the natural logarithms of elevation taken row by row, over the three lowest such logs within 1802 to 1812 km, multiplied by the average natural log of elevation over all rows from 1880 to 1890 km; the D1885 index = 0.72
